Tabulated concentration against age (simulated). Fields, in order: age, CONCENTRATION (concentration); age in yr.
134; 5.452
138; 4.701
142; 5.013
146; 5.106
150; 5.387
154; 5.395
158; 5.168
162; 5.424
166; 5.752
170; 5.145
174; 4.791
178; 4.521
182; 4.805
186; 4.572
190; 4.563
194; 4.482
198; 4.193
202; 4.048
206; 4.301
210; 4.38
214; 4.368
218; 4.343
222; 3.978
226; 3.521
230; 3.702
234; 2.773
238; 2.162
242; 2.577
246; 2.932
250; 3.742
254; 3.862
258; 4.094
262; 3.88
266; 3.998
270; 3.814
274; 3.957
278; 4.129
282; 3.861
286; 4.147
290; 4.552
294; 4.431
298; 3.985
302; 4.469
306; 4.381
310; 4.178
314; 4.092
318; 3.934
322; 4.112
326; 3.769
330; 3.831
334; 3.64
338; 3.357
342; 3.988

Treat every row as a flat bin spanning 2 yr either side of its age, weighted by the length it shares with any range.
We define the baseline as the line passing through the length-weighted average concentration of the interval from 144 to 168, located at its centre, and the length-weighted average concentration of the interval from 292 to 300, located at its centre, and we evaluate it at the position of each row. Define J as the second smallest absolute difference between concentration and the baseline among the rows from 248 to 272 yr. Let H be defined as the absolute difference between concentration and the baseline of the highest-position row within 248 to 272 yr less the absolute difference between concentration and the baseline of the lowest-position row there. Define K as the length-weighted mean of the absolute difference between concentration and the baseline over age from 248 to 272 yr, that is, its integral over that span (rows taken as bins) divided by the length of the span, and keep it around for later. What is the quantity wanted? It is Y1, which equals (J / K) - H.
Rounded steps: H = -0.2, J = 0.46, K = 0.61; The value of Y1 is 1.0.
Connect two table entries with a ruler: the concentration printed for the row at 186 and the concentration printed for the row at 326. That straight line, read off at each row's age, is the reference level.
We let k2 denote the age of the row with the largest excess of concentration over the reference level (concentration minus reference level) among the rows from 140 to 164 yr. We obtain 162 yr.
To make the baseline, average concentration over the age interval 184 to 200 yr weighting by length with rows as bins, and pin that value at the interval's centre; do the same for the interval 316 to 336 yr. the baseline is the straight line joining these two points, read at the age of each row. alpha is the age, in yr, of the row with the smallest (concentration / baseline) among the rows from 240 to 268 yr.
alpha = 242 yr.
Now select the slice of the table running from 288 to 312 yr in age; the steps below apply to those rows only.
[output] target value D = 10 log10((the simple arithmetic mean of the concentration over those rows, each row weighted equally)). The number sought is 6.37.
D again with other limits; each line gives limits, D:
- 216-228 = 5.96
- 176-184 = 6.69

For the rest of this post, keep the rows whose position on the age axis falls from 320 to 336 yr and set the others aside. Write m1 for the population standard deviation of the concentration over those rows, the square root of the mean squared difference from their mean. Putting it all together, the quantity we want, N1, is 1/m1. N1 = 6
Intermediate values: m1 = 0.17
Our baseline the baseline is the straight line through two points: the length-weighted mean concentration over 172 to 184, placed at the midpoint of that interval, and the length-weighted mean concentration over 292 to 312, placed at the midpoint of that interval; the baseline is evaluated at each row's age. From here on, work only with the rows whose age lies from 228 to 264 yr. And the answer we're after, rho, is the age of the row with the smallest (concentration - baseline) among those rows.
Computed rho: 238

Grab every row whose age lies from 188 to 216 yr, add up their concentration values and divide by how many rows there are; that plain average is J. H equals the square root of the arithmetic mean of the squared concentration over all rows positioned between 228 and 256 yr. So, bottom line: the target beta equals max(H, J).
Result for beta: 4.3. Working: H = 3.17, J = 4.3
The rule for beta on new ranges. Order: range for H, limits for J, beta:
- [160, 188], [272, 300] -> 5.0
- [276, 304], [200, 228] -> 4.2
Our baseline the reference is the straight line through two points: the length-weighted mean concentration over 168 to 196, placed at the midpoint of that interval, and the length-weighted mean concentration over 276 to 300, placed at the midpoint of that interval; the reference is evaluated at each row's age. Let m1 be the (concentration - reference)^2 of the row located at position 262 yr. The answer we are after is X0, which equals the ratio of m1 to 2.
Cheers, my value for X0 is 0.092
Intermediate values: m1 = 0.185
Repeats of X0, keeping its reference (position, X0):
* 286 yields 0.001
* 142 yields 0.008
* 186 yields 0.006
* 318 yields 0.006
